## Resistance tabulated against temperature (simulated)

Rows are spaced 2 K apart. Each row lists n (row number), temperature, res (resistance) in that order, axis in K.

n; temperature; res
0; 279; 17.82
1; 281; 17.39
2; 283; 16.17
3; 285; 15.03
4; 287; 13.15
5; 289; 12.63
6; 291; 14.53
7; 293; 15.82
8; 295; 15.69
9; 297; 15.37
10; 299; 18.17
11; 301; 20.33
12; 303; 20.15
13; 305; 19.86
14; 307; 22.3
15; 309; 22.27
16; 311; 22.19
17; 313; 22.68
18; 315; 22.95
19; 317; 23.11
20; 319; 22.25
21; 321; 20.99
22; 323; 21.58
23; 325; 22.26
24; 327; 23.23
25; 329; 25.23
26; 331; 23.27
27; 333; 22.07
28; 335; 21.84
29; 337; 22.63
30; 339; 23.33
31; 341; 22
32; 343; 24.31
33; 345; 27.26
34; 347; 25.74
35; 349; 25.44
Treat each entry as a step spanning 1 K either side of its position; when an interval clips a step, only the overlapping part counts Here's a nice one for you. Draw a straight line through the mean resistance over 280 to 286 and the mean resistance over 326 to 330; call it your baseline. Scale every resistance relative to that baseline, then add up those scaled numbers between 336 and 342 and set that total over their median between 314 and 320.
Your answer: 2.50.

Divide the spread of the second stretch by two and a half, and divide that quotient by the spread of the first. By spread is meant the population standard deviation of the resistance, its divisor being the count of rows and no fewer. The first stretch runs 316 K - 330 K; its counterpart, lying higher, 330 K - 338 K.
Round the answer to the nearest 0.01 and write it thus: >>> 0.17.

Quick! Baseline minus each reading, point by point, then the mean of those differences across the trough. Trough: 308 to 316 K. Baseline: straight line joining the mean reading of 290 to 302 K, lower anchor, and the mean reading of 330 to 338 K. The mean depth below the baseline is -3.4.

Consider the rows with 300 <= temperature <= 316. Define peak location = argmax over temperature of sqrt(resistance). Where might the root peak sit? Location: 315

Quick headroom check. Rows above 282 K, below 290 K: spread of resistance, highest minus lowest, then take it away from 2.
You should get -1.5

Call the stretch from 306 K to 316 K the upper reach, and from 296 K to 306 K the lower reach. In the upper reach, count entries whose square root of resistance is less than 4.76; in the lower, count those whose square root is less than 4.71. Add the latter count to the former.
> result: 8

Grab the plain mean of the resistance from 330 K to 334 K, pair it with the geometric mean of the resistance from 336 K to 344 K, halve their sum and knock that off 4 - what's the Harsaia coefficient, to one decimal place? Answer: -18.9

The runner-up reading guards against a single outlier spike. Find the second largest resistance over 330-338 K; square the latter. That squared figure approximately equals 512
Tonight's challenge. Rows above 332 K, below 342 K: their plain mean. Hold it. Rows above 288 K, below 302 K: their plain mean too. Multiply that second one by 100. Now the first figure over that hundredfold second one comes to 0.0139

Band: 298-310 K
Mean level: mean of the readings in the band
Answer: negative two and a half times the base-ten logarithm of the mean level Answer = -3.28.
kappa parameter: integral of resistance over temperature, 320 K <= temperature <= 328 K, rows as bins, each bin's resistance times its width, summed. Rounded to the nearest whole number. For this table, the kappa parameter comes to 176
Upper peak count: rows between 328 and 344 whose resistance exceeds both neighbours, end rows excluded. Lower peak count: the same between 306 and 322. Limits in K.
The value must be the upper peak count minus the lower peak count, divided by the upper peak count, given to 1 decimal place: 0.0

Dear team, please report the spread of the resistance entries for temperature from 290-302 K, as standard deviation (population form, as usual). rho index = 2.0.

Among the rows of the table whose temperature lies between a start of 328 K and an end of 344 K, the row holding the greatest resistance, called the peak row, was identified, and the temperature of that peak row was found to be 329 K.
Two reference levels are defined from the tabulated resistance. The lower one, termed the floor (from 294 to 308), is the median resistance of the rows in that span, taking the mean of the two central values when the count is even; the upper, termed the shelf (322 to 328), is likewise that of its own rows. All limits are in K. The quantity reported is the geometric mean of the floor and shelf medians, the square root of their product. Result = 21.0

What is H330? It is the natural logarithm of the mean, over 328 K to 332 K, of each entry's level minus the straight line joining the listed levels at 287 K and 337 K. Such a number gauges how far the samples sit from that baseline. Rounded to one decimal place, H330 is 1.1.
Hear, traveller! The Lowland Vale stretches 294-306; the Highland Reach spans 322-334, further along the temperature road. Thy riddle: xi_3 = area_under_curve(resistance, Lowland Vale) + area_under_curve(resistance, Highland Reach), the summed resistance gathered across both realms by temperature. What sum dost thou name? 494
